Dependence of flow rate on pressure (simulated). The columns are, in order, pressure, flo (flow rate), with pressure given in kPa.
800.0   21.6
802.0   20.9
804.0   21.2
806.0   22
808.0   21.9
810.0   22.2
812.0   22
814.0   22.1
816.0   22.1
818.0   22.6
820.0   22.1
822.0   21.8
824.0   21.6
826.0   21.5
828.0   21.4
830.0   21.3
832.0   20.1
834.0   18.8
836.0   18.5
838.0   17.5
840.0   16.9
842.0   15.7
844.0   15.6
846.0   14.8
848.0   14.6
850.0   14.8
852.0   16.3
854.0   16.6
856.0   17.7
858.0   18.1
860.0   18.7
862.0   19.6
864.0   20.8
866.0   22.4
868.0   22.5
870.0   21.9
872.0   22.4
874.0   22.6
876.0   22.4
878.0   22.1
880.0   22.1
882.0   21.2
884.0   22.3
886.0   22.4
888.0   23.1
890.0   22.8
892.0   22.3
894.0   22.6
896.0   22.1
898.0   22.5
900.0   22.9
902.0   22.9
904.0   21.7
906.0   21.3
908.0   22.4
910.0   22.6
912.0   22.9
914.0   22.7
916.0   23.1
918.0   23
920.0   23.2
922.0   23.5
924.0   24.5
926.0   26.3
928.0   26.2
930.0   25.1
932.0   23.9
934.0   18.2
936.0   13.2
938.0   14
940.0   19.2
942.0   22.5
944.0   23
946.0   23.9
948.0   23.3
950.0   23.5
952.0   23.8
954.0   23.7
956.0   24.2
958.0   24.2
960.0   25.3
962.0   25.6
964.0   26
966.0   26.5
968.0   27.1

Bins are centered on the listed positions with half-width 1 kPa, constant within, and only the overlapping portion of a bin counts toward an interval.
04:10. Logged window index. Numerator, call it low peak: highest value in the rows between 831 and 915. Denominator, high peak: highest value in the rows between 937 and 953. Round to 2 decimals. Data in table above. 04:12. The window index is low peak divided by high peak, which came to 0.97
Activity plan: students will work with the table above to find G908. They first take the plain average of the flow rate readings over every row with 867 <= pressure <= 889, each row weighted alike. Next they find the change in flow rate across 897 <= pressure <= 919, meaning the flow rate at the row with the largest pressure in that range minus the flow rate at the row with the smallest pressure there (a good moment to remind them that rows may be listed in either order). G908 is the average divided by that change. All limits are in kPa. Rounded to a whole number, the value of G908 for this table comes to 45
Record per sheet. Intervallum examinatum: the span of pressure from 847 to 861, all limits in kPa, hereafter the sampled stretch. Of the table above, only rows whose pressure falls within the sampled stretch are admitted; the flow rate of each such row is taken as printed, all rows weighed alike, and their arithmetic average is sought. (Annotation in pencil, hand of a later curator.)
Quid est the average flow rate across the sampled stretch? 16.7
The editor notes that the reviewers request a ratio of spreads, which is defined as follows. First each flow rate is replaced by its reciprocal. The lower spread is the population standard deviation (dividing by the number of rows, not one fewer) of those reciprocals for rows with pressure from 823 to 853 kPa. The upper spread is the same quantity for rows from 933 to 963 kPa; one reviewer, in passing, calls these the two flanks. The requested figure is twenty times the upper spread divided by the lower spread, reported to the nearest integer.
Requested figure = 27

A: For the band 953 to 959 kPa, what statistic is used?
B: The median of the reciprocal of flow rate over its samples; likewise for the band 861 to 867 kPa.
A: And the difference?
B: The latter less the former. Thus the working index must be 0.007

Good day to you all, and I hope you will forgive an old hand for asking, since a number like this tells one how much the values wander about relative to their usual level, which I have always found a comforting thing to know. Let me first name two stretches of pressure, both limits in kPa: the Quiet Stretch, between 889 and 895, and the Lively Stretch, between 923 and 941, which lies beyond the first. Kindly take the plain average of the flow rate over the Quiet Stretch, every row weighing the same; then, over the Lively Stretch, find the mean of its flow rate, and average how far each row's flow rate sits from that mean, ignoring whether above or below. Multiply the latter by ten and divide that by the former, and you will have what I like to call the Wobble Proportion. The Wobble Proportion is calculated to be 2.0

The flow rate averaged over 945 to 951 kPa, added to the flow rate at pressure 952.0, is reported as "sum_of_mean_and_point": 47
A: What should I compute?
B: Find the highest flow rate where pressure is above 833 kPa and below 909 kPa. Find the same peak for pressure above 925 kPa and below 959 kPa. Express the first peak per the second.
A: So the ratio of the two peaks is 0.878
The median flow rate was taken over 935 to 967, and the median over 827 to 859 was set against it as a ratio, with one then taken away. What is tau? -0.28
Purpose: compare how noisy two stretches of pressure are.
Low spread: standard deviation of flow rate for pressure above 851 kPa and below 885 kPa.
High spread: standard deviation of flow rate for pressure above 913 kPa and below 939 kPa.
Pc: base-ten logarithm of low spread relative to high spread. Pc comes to -0.3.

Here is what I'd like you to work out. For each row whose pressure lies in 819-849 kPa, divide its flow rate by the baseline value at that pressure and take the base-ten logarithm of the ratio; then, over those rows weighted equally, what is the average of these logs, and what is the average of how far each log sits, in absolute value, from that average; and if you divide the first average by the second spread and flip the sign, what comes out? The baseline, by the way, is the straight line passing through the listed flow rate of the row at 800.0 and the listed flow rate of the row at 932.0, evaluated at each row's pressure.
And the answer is 1.3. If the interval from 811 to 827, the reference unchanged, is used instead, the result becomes -0.1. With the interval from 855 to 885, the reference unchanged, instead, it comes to 1.2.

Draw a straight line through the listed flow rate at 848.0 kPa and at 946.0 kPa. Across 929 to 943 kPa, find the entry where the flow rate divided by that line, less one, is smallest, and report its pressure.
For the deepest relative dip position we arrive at 936.0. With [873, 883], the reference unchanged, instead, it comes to 882.0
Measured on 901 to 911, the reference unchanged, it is 906.0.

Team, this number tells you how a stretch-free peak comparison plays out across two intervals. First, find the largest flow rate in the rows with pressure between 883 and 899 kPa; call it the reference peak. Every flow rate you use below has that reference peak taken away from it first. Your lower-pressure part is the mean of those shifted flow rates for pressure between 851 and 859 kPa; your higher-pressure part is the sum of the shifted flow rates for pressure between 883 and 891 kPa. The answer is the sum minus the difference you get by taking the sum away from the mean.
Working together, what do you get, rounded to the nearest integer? 2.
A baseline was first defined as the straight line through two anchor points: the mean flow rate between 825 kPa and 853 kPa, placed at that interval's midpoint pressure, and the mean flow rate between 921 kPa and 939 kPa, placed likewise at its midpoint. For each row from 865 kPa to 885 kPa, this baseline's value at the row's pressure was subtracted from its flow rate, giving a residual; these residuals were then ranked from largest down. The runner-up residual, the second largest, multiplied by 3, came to 10.6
